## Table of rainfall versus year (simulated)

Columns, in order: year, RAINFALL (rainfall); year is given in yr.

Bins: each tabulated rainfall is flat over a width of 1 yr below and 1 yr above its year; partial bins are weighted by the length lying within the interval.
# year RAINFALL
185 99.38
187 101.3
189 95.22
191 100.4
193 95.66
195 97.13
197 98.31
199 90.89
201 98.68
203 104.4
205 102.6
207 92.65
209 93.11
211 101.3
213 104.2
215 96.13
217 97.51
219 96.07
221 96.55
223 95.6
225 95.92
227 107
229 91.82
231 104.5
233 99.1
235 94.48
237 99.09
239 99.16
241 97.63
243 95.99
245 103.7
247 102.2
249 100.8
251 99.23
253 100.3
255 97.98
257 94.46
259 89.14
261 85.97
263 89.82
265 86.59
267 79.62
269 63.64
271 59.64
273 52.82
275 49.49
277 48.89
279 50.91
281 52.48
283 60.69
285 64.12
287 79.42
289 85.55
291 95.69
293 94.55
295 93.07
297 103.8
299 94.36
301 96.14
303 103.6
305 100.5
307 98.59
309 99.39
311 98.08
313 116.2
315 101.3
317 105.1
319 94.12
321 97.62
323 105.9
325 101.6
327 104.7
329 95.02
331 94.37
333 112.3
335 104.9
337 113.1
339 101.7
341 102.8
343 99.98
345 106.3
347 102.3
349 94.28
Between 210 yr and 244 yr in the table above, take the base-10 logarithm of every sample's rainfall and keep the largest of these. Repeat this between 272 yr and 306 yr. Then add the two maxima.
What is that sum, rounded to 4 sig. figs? 4.046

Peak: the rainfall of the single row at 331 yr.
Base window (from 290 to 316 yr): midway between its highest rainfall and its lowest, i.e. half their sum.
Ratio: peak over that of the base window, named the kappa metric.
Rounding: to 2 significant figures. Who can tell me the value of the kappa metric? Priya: 0.90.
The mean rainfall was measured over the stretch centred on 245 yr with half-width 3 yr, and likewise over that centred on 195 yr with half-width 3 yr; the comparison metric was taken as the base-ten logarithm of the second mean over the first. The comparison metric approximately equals -0.016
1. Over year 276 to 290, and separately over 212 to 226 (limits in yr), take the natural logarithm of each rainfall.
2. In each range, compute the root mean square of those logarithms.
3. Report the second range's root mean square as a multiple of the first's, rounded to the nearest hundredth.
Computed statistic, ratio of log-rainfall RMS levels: 1.11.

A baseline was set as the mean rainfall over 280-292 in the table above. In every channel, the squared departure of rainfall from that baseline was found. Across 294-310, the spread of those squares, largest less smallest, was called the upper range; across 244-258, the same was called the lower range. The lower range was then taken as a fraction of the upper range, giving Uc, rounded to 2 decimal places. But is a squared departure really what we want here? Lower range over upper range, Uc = 0.88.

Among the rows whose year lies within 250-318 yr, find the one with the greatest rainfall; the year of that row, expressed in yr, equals 313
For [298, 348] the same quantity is 313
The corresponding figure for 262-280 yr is 263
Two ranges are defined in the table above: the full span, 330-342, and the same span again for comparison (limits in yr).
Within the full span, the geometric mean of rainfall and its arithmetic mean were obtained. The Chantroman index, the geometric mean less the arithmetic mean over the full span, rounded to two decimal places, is -0.20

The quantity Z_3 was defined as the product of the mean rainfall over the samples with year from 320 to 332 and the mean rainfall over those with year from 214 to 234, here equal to 9789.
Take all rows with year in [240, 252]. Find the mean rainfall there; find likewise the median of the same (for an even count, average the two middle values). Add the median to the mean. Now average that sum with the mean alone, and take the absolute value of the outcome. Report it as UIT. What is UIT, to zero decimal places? 150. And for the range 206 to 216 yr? 146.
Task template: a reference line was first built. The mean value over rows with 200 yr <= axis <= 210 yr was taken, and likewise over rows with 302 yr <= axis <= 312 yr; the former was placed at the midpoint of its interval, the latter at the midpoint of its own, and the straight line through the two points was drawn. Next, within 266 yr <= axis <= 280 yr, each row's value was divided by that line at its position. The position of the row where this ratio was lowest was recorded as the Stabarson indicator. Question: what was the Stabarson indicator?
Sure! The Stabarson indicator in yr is 277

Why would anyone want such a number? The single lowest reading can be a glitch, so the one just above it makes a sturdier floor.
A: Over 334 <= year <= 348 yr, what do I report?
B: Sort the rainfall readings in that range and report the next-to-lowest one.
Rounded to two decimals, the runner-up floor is 101.70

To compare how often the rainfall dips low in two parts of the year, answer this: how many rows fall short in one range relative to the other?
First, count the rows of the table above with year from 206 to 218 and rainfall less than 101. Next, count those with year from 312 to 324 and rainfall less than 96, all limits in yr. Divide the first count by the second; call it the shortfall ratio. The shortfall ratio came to 4.0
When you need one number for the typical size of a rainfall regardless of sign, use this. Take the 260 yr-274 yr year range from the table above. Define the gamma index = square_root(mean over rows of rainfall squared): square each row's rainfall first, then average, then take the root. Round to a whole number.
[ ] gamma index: 75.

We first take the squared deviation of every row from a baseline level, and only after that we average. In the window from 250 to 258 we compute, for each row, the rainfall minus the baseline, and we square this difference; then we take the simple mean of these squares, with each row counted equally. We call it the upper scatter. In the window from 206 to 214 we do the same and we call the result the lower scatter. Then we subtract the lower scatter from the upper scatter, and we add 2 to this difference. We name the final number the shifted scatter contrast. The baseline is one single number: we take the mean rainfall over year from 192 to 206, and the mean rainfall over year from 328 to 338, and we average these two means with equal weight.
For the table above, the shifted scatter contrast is -20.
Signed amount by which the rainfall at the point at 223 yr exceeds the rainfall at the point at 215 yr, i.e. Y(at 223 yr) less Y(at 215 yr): -1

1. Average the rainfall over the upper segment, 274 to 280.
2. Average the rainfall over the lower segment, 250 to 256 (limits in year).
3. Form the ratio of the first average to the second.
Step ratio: 0.50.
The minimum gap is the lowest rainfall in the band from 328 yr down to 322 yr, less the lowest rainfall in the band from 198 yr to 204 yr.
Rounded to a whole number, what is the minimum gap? 11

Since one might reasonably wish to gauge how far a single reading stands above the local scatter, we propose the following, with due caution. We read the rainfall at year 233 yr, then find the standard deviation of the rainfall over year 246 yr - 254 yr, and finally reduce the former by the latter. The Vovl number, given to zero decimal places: 98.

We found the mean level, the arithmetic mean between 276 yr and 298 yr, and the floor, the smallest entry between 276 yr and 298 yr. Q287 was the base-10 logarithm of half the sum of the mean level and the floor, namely 1.79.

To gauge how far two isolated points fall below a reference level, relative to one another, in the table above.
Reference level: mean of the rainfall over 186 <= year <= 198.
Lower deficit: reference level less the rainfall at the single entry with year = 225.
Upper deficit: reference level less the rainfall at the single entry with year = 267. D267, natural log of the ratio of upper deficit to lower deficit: 2.2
